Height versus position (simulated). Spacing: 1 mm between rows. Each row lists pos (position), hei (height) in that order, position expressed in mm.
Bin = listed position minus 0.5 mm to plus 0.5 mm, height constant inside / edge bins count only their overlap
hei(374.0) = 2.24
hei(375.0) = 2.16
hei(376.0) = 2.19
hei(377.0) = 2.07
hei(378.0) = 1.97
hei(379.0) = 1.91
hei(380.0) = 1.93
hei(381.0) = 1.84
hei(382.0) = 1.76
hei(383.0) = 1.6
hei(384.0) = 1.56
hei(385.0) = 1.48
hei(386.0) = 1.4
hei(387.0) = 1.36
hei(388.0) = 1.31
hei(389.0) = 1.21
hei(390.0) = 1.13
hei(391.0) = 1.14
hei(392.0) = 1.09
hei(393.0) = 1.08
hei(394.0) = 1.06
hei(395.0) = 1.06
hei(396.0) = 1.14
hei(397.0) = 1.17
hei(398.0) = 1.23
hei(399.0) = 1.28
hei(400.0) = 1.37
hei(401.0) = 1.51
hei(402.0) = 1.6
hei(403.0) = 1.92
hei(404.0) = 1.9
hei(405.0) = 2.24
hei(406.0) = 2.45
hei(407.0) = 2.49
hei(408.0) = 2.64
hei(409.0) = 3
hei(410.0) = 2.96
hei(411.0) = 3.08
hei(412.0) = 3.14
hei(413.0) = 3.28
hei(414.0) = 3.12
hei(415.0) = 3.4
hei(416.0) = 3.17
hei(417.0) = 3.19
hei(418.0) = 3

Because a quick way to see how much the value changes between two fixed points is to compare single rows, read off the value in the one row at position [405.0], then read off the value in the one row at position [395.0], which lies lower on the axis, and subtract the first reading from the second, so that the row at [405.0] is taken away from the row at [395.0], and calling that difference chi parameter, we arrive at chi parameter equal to -1.2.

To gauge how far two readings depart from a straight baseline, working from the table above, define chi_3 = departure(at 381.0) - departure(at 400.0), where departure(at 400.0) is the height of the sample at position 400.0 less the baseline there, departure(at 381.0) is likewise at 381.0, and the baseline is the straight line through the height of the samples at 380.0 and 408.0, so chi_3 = 1.0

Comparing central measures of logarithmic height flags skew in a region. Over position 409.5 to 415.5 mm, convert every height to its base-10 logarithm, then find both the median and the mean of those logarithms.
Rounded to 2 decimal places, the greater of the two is 0.50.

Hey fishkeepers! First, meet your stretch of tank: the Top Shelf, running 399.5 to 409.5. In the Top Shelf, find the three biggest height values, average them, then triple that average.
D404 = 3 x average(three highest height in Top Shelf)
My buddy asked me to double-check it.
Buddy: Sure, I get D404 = 8.1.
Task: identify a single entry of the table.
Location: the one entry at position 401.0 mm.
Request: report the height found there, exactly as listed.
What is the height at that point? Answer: 1.51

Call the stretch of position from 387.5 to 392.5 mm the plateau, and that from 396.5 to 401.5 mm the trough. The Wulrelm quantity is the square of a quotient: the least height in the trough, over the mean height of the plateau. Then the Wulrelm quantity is 0.99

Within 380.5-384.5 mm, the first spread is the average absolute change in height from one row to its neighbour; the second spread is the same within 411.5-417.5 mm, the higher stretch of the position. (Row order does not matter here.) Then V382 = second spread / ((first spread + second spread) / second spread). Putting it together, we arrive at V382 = 0.11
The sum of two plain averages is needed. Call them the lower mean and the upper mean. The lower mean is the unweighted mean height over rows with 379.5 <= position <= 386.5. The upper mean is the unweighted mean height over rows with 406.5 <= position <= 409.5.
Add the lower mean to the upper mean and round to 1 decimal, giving 4.4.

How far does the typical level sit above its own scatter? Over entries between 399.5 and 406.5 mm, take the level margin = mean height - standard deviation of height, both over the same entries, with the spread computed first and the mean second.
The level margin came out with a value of 1.5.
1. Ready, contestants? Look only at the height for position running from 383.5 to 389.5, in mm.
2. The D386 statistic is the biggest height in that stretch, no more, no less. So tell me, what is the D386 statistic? 1.56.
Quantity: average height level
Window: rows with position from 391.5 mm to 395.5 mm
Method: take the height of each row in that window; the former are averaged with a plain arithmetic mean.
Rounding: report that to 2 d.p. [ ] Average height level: 1.07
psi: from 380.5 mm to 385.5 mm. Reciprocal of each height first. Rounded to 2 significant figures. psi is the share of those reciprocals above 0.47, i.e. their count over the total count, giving 1.0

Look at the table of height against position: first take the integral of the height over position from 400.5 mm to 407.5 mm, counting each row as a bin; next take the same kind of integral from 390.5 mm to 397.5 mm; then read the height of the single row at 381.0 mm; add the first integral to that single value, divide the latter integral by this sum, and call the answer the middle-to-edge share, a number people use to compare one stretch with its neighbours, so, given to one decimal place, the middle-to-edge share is 0.5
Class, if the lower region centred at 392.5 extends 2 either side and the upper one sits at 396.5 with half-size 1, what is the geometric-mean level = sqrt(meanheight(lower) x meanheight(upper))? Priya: 1.12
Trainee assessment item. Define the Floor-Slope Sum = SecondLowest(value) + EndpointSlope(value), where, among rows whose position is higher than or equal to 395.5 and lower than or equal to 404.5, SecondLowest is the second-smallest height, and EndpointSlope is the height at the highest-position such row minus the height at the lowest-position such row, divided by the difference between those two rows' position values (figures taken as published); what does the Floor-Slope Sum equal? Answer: 1.3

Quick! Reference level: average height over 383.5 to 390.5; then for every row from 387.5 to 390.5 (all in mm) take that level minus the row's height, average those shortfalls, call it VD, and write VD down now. 0.13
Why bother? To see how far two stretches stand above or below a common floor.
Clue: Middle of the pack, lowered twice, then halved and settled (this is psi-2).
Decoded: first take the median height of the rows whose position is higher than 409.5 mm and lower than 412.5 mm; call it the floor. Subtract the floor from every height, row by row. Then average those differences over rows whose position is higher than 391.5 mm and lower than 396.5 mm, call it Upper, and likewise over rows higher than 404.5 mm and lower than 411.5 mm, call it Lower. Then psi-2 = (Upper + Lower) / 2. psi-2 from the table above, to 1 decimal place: -1.2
